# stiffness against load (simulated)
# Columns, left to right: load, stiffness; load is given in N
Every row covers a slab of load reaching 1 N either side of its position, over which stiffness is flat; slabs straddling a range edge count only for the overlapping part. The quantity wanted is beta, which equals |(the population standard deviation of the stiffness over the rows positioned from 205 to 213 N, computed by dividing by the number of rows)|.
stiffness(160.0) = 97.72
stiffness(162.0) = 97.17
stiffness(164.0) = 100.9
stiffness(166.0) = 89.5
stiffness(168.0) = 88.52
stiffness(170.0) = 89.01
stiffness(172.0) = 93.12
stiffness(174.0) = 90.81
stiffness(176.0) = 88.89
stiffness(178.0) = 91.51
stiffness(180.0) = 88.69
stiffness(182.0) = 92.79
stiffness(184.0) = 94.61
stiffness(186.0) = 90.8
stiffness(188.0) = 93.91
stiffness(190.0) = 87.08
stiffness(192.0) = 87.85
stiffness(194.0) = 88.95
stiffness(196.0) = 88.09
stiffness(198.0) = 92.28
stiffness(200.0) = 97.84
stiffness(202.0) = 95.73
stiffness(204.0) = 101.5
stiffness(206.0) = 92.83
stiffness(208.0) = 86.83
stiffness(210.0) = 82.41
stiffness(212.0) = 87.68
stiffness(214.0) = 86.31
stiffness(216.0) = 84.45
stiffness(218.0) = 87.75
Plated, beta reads 3.7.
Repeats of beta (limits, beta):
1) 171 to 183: 1.7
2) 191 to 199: 1.8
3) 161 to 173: 4.6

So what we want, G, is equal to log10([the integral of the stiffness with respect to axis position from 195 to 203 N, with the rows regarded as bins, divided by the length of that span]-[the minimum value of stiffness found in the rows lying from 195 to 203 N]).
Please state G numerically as 0.73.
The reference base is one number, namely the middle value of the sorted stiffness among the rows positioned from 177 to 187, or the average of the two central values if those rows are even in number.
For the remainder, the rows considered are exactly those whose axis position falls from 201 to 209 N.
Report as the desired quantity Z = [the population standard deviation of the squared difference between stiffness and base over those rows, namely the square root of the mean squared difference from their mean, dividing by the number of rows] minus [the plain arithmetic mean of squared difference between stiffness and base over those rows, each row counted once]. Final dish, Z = 2.7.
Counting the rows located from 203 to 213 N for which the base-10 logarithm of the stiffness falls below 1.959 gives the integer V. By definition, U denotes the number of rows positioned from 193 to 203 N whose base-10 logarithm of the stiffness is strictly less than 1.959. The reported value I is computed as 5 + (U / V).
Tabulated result 5.7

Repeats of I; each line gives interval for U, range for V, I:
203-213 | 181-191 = 6.5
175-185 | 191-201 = 5.7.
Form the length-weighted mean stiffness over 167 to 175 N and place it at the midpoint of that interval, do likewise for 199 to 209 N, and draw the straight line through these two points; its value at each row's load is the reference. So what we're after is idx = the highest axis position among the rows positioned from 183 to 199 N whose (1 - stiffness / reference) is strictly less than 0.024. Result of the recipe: 198.0 N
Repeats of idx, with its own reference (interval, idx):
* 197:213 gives 204.0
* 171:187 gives 186.0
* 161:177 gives 176.0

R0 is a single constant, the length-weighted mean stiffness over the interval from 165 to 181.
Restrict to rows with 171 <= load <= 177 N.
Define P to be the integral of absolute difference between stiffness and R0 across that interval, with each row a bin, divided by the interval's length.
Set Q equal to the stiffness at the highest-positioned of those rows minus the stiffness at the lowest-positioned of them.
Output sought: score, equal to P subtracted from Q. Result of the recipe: -6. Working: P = 1.7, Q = -4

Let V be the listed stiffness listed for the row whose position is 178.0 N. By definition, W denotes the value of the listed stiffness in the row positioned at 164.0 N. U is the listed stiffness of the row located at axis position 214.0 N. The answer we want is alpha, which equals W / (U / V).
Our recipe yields 107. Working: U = 86.31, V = 91.51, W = 100.9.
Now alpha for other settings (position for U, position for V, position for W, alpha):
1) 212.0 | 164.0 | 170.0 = 102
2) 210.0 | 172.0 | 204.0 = 115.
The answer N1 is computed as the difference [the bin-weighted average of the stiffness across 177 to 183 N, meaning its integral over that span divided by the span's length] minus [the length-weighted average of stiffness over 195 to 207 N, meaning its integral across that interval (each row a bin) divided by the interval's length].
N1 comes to -4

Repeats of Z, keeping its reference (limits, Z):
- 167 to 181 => -1.3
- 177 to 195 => -1.2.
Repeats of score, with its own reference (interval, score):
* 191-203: 4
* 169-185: 4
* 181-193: -8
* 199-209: -17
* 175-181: -2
